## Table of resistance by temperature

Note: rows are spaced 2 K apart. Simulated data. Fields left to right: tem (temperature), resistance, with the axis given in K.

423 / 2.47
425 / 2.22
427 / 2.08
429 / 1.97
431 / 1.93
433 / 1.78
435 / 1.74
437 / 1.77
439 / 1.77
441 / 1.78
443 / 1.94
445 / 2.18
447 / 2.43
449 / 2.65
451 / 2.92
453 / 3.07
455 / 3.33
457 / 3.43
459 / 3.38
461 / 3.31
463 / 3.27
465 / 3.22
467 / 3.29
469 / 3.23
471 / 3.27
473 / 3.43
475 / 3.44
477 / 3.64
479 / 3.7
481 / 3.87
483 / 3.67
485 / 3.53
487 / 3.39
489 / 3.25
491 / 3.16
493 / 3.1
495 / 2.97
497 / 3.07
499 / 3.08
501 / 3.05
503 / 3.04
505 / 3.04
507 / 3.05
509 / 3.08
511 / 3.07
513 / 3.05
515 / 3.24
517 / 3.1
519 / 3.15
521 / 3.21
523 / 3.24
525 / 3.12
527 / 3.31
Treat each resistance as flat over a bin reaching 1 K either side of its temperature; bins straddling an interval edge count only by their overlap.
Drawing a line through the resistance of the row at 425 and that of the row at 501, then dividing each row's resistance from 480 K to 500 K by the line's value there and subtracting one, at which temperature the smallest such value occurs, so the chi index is 495 K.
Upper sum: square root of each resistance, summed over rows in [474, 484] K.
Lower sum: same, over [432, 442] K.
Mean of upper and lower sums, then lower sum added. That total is 15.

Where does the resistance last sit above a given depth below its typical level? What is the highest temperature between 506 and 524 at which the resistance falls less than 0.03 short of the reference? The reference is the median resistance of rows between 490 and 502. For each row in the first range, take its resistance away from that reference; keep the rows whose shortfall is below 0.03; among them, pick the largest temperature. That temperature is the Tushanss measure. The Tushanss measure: 523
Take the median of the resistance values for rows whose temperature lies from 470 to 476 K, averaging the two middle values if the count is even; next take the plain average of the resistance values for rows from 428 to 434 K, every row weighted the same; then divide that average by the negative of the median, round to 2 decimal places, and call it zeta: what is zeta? -0.55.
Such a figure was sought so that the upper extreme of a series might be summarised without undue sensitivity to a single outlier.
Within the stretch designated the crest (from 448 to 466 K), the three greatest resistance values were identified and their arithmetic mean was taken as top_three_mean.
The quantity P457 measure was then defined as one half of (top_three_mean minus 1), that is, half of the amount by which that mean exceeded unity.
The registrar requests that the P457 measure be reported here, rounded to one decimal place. 1.2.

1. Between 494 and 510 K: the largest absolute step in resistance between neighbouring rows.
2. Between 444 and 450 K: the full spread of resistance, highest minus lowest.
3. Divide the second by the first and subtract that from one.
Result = -3.7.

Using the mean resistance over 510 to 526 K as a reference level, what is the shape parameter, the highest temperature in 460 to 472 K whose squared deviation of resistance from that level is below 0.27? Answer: 471 K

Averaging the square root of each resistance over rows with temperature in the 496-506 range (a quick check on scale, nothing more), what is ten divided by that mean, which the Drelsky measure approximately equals 5.72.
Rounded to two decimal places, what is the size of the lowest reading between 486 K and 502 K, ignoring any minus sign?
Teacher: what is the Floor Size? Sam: 2.97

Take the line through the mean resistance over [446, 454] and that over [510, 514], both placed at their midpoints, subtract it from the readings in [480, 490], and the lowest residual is 0.30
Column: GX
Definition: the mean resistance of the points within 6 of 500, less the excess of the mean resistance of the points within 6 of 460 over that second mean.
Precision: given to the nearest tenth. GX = 2.8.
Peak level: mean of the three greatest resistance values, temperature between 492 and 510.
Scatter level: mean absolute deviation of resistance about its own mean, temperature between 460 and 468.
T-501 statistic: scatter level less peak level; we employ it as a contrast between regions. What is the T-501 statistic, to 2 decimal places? -3.06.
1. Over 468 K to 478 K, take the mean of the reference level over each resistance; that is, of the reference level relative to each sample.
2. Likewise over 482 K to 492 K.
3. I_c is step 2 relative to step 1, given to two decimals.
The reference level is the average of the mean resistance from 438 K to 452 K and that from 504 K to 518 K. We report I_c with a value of 1.00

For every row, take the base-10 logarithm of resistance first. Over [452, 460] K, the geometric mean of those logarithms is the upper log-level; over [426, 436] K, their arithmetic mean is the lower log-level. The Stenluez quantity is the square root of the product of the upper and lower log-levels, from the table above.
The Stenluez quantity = 0.38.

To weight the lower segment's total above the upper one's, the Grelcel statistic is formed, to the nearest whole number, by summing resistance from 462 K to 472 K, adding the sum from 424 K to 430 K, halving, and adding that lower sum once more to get 18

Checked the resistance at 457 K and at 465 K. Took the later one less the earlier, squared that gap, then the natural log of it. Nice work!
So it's -3.1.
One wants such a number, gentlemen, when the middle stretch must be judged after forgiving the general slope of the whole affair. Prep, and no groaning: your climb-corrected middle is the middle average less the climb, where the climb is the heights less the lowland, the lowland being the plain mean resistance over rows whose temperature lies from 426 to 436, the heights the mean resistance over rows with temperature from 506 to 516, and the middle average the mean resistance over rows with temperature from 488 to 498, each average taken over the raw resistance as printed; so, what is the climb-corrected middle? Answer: 1.9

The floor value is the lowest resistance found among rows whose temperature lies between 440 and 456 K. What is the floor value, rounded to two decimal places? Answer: 1.78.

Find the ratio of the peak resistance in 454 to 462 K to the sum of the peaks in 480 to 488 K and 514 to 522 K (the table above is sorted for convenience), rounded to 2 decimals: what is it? 0.48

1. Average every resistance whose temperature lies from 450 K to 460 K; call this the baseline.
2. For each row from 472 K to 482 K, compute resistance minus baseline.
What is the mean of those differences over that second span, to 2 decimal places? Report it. 0.39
